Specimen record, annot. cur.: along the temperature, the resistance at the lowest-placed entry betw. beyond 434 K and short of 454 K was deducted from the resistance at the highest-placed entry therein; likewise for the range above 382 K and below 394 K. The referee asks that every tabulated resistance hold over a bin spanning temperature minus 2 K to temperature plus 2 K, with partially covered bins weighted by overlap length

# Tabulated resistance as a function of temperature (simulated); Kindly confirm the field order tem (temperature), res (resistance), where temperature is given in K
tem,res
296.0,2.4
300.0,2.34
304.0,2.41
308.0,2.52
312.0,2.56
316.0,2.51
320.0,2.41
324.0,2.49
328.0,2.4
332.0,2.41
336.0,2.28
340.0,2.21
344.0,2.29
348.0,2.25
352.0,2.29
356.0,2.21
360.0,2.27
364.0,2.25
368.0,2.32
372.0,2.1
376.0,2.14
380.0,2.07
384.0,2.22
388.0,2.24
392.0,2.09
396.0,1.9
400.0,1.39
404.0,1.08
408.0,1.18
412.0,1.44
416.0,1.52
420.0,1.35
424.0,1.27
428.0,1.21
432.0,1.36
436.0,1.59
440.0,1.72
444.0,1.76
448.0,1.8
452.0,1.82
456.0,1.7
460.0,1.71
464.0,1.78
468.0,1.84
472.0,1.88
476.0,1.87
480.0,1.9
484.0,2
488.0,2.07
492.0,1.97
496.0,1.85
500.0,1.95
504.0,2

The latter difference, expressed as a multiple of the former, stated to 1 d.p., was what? -0.6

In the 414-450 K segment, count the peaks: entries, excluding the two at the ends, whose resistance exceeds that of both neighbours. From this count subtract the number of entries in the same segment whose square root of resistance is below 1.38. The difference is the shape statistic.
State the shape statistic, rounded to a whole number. -9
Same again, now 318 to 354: 3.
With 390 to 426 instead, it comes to -7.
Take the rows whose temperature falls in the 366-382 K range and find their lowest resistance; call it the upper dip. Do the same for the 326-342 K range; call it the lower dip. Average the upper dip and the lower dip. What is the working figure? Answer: 2.14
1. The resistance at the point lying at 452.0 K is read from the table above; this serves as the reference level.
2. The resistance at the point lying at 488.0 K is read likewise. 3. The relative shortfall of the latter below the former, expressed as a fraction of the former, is -0.1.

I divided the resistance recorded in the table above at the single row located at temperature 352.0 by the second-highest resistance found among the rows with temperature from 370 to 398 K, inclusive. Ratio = 1.03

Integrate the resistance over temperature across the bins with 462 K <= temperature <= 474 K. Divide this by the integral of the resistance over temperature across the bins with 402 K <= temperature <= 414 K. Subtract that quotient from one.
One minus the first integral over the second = -0.49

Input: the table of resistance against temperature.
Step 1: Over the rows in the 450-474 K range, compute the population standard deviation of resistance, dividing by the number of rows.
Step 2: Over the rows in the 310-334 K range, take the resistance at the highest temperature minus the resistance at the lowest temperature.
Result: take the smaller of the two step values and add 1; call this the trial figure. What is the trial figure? 0.85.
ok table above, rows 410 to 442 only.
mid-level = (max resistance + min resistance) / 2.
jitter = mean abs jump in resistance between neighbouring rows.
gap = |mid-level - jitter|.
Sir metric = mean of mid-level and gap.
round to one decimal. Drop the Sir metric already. 1.4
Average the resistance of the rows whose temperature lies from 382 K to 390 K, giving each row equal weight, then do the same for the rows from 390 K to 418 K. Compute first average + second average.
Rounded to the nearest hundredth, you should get 3.74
